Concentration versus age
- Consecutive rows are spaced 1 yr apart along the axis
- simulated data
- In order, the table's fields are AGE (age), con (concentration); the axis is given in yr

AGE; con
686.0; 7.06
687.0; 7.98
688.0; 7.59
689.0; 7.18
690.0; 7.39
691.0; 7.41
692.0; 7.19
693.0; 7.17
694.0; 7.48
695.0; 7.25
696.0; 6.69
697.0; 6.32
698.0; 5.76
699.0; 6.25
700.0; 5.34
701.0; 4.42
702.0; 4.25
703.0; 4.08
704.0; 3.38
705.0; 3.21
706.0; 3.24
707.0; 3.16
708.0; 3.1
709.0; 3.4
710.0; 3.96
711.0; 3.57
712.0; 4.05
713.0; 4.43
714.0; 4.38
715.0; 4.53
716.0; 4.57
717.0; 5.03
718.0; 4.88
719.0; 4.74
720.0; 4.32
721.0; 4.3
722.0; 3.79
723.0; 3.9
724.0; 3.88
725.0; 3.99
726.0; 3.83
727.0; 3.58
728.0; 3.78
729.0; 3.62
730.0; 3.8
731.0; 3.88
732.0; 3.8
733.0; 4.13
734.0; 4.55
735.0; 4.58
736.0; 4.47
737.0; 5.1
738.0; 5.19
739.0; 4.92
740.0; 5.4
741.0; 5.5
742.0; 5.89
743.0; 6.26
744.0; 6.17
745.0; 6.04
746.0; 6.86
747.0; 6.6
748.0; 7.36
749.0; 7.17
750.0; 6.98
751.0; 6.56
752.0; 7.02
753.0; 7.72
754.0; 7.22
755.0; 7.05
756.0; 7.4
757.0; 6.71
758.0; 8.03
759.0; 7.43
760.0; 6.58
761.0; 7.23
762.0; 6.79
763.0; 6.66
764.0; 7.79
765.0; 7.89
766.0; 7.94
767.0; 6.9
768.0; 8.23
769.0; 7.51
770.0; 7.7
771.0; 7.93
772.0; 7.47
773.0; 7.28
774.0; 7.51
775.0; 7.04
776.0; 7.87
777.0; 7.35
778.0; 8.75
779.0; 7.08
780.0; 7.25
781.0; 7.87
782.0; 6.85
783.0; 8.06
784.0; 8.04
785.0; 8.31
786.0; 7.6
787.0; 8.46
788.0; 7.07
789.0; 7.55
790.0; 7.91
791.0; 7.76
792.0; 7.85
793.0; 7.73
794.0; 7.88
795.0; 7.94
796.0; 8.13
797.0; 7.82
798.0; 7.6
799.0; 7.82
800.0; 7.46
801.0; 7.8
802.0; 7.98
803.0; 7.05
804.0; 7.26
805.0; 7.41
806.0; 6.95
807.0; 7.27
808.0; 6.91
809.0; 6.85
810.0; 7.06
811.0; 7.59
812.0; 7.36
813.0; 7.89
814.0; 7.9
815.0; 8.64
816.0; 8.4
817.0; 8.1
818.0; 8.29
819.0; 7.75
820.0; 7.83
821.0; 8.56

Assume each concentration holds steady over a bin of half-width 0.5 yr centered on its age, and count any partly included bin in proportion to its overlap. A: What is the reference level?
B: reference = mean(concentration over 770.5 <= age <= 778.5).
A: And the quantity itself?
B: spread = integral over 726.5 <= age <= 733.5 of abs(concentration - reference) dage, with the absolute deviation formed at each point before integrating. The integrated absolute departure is 27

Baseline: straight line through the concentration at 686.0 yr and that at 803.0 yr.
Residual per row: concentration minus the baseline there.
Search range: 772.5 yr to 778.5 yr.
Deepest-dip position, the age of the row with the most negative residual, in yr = 775.0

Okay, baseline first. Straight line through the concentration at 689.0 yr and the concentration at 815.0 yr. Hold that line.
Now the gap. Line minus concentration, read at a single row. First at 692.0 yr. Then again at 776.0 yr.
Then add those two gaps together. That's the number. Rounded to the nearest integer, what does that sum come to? 0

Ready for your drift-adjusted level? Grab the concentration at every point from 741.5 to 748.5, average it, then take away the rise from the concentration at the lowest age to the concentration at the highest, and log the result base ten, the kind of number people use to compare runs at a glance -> 0.70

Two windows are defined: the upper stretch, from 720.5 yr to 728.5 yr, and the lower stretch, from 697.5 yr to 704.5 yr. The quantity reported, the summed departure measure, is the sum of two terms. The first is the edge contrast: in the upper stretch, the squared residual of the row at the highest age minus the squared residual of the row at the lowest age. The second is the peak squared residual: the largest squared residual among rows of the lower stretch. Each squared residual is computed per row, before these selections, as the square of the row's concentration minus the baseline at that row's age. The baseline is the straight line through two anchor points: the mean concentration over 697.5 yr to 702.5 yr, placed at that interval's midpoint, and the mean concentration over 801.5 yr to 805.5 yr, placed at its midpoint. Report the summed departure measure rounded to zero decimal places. 6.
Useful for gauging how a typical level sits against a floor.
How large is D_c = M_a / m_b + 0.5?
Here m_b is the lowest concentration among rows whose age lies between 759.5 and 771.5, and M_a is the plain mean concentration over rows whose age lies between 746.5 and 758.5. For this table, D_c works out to 1.59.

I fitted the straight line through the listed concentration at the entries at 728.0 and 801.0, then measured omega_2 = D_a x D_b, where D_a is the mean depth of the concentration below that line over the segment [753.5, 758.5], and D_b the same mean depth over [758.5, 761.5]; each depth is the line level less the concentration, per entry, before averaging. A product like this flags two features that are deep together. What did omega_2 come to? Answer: 3.0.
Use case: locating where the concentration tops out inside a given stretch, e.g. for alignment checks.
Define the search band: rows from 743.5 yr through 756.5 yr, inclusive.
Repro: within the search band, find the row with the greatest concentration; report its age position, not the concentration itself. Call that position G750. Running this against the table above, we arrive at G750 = 753.0 yr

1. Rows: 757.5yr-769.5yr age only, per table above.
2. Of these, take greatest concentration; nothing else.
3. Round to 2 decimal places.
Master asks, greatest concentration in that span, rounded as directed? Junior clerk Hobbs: 8.23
